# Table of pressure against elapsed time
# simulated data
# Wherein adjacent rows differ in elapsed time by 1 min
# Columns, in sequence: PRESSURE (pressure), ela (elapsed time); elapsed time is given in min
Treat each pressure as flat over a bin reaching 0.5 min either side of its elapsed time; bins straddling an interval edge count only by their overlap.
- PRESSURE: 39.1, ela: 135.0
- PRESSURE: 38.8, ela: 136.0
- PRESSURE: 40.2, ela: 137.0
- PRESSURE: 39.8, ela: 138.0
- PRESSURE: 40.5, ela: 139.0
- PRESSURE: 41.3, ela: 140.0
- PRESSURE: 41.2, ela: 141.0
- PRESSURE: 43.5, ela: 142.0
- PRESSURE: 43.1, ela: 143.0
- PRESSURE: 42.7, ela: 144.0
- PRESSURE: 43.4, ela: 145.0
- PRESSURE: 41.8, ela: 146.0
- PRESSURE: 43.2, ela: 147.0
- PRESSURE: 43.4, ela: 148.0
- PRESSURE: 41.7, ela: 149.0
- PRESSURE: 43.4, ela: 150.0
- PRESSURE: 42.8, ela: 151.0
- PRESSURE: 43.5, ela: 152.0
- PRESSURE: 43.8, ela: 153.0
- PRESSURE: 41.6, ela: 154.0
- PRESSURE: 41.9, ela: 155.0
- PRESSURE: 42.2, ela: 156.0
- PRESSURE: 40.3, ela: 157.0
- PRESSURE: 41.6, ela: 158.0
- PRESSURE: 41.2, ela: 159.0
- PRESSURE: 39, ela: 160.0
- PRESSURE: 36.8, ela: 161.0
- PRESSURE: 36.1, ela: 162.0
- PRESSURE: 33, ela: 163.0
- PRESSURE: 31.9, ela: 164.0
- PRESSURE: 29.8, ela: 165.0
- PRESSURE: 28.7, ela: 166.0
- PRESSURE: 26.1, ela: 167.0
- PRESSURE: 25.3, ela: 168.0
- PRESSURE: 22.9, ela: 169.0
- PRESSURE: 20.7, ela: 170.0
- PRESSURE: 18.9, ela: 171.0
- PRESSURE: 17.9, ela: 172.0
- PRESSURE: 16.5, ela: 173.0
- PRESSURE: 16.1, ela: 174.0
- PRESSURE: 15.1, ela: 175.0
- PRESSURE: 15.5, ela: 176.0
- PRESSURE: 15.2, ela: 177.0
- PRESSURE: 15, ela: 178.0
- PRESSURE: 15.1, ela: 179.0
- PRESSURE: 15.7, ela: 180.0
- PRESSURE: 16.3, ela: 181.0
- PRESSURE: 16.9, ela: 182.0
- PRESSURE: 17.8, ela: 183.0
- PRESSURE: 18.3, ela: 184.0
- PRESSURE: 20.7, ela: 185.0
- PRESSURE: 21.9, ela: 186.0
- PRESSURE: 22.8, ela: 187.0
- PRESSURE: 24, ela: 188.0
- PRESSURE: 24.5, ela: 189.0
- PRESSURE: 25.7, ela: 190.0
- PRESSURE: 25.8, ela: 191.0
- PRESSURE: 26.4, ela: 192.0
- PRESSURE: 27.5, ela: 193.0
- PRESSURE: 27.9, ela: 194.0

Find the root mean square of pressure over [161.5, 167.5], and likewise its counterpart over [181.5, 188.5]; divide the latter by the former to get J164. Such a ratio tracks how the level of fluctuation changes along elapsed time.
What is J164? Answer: 0.7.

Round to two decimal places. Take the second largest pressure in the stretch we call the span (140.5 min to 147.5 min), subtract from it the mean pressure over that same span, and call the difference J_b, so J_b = 0.70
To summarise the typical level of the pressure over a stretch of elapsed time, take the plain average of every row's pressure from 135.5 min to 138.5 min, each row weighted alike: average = 40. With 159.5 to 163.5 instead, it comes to 36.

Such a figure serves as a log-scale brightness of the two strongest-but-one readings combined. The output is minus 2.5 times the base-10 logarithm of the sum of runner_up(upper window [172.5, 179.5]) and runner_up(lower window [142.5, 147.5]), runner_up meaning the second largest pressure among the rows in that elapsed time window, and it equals -4.43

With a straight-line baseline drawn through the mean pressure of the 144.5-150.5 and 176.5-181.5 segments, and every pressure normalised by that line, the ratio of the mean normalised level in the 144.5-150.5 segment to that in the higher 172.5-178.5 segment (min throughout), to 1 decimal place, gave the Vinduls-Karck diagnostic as 1.2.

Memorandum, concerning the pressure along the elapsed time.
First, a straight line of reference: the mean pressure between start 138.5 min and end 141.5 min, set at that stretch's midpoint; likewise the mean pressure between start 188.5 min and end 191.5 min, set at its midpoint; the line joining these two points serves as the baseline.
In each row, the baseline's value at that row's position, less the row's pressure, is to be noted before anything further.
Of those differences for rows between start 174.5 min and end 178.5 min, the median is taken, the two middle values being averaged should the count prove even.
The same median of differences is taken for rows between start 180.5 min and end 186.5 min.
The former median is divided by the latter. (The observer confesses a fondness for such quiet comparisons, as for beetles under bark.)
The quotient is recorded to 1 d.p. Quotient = 1.5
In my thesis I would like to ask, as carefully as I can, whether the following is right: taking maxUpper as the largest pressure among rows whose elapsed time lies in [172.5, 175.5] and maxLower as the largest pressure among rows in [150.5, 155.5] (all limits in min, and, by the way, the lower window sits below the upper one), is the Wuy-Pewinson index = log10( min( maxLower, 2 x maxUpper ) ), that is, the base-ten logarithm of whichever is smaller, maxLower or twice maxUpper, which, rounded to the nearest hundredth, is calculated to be 1.52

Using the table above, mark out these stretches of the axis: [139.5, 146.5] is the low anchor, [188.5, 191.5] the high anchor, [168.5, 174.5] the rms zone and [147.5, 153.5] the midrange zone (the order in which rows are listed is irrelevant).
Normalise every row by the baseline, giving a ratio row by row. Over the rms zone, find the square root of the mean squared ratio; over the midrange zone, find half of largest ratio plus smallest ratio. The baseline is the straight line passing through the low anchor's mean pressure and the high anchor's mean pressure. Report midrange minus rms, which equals 0.5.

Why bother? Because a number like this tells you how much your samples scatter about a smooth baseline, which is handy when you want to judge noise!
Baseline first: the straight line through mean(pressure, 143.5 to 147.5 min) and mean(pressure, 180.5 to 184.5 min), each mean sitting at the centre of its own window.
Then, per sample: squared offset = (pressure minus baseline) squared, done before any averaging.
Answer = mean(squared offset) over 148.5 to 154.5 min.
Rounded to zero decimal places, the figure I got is 20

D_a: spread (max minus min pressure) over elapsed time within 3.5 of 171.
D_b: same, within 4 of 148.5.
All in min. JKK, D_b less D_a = -7.4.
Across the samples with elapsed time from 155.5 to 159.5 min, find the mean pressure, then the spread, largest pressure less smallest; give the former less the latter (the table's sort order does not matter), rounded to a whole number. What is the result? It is 39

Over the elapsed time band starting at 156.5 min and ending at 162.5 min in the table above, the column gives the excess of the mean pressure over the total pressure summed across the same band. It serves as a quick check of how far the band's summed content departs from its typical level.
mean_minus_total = -196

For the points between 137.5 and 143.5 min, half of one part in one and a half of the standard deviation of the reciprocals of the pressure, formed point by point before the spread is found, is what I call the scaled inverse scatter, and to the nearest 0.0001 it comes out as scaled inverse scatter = 0.0003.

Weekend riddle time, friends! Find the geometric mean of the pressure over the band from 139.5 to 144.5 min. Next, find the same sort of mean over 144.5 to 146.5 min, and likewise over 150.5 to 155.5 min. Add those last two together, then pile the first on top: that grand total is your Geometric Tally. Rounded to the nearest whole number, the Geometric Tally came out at 128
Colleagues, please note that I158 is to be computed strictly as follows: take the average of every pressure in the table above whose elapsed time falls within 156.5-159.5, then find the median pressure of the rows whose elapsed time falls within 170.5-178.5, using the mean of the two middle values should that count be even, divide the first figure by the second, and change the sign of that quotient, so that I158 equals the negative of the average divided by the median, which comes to -2.6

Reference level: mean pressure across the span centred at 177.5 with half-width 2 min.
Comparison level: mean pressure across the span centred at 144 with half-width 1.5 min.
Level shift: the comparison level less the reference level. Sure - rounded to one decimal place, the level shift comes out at 27.9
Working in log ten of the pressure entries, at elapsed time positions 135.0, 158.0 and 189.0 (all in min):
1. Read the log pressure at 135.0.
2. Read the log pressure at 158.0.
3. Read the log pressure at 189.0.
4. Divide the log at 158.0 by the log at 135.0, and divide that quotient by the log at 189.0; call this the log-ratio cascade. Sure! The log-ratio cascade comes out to 0.73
